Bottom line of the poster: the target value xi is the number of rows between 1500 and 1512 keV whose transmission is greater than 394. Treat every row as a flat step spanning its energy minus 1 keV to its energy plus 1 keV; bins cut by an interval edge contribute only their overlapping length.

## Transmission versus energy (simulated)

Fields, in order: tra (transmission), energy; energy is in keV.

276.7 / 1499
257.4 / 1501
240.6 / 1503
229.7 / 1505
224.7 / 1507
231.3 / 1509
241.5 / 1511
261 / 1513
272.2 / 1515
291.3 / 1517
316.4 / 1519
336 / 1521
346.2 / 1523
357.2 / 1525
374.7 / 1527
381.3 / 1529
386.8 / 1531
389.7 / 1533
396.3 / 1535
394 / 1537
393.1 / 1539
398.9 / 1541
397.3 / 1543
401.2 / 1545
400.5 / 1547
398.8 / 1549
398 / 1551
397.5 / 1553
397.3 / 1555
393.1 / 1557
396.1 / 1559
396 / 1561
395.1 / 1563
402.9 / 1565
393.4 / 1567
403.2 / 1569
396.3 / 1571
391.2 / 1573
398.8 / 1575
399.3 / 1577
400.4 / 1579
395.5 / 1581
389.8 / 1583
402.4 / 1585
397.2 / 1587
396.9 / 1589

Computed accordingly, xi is 0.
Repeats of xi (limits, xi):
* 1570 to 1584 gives 5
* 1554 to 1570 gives 6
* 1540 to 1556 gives 8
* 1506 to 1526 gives 0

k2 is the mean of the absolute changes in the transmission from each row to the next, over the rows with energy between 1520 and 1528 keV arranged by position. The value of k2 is 12.9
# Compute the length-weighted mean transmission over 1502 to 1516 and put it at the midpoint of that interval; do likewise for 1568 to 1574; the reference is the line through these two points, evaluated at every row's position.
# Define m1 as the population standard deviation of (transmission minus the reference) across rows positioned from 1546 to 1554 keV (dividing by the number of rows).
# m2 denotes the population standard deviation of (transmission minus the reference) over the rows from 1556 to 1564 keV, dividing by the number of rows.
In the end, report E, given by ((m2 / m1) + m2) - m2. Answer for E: 0.8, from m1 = 6.7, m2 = 5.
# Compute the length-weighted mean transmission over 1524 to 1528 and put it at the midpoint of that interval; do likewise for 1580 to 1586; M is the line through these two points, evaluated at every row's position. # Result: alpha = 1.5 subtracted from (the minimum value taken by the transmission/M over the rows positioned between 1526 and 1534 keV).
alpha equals -0.48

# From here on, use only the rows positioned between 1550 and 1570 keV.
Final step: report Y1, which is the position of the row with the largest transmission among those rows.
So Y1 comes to 1569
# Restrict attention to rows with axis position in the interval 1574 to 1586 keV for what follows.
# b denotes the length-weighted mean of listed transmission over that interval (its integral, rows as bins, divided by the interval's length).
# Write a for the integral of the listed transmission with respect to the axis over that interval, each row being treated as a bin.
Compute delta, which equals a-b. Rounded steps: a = 4772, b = 398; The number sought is 4375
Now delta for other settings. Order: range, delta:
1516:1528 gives 3707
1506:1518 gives 2790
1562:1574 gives 4367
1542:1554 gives 4388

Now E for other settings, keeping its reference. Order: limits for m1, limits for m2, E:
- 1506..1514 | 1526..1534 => 0.1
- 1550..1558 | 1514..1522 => 2.6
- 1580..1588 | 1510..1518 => 2.3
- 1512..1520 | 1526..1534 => 0.1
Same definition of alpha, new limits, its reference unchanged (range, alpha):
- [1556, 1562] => -0.47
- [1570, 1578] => -0.50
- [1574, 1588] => -0.52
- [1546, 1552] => -0.45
